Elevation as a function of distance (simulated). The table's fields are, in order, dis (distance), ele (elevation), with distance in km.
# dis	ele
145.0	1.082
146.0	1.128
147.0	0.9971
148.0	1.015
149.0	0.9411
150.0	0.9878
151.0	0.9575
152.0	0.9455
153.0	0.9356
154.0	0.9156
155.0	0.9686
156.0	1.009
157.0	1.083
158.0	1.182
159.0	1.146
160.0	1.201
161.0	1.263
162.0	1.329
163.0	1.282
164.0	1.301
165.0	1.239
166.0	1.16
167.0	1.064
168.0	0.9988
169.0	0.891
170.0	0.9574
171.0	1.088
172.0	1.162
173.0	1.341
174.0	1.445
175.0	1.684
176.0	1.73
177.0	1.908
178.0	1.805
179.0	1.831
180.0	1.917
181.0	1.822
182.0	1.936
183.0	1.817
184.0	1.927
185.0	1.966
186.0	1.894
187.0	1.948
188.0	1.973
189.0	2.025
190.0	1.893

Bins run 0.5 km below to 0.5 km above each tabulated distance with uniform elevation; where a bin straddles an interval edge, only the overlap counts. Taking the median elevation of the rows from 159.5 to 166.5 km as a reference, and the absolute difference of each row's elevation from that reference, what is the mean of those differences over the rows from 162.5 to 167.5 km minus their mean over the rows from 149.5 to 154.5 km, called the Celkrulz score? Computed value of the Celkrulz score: -0.2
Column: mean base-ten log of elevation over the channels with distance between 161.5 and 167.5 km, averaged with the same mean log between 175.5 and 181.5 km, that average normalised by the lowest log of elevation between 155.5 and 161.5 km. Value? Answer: 45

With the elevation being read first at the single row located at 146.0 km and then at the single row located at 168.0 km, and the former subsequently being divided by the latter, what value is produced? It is 1.13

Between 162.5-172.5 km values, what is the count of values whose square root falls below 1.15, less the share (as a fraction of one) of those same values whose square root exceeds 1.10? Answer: 9.7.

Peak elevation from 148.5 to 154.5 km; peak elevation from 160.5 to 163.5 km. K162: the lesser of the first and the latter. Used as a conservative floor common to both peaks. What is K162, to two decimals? 0.99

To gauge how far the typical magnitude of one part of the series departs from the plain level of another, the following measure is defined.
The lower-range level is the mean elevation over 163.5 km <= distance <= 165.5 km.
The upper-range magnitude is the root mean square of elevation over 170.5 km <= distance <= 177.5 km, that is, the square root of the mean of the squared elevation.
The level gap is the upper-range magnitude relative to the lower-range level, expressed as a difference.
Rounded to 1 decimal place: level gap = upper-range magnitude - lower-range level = 0.2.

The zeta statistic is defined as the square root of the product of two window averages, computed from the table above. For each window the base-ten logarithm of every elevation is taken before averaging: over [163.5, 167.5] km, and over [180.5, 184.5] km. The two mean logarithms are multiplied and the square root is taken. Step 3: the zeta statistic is 0.14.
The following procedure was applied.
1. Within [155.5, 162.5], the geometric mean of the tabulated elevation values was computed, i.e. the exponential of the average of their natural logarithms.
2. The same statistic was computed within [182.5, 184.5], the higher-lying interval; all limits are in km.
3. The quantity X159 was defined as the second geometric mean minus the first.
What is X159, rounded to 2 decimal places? 0.70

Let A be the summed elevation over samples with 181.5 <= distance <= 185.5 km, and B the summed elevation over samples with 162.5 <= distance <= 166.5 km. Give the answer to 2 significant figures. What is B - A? -2.7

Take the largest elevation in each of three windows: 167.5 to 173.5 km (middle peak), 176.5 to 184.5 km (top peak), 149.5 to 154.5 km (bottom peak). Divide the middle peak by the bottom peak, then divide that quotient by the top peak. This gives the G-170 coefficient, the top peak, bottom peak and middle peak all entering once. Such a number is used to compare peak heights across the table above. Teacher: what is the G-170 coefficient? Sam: 0.70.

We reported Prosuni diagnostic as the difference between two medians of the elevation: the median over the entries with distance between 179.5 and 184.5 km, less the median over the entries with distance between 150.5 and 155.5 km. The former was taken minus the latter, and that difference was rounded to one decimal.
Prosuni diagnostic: 1.0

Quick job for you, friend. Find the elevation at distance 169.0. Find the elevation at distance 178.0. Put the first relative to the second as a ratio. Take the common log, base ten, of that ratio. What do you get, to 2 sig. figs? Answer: -0.31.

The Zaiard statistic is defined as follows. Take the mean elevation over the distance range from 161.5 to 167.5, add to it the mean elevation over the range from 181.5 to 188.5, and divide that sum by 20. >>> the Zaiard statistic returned 0.158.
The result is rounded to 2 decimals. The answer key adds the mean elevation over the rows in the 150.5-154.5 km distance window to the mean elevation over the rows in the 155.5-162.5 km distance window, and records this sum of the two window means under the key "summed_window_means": 2.11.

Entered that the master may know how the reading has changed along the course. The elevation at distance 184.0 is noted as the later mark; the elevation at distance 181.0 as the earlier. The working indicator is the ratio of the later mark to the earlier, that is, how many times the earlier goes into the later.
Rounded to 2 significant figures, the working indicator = 1.1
